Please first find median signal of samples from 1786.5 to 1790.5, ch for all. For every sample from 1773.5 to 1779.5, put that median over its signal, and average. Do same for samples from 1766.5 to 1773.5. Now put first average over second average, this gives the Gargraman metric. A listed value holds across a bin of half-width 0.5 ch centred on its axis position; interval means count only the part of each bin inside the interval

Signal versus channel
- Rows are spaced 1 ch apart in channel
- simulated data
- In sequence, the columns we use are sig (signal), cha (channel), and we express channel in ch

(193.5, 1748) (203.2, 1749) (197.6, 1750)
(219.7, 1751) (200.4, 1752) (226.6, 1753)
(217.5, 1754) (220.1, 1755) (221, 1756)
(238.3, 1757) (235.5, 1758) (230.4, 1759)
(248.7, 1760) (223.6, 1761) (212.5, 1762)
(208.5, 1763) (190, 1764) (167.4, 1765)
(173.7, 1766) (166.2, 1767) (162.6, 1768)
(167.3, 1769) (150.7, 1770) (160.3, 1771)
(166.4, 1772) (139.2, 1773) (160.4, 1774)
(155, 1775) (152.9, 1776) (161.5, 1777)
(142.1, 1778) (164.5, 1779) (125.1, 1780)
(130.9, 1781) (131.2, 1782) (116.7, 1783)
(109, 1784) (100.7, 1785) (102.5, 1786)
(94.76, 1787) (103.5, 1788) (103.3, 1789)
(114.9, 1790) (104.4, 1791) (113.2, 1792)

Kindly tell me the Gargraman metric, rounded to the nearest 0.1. 1.0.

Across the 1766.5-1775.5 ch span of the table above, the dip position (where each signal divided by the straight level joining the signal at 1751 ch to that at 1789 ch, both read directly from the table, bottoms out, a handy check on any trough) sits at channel 1773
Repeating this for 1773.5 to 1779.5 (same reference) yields 1778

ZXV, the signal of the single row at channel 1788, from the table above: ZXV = 103.5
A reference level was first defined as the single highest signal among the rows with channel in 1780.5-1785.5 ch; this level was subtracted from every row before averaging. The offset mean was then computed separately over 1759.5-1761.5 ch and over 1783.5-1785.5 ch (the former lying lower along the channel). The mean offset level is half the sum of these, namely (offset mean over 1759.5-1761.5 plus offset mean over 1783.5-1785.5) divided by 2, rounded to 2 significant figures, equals 39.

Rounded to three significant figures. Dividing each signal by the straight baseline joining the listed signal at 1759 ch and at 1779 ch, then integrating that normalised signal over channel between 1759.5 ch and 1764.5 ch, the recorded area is 4.91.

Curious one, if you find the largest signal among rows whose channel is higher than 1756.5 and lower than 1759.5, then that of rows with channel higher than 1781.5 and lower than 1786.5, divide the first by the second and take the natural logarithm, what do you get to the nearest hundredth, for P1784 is 0.60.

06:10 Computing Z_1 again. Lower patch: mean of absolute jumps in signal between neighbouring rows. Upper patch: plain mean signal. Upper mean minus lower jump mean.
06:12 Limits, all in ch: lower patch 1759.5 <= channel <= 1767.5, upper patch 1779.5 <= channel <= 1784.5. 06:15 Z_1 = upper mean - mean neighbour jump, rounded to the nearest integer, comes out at 109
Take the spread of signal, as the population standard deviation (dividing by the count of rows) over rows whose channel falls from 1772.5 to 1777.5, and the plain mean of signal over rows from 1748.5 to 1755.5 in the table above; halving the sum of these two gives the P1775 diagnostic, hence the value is 110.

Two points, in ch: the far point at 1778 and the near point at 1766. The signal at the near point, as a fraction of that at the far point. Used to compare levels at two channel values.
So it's 1.22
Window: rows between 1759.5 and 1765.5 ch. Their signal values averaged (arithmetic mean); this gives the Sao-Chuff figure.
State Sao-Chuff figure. 208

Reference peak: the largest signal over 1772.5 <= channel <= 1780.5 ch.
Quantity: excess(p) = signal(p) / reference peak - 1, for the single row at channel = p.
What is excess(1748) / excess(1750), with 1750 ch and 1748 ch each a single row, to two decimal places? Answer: 0.88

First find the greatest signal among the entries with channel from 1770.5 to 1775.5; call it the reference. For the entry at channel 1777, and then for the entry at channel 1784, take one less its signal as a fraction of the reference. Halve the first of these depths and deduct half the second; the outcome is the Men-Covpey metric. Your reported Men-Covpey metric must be -0.16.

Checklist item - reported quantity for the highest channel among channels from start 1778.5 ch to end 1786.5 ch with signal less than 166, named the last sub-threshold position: 1786 ch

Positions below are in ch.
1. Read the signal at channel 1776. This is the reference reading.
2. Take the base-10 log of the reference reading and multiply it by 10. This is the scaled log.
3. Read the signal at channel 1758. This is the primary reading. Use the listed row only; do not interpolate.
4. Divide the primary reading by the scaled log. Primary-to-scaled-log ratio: 11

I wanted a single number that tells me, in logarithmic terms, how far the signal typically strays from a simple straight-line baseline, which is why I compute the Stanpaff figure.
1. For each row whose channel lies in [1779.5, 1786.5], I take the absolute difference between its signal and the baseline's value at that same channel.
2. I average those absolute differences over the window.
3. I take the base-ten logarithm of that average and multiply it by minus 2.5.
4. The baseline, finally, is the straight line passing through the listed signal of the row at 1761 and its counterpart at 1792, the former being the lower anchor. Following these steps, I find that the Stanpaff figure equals -3.6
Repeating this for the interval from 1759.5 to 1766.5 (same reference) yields -3.2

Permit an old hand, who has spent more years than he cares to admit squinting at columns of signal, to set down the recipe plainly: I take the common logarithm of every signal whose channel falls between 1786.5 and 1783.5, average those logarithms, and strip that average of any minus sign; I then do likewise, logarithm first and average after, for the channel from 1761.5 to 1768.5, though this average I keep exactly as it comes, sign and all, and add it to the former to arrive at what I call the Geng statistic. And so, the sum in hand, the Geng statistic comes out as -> 4.28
